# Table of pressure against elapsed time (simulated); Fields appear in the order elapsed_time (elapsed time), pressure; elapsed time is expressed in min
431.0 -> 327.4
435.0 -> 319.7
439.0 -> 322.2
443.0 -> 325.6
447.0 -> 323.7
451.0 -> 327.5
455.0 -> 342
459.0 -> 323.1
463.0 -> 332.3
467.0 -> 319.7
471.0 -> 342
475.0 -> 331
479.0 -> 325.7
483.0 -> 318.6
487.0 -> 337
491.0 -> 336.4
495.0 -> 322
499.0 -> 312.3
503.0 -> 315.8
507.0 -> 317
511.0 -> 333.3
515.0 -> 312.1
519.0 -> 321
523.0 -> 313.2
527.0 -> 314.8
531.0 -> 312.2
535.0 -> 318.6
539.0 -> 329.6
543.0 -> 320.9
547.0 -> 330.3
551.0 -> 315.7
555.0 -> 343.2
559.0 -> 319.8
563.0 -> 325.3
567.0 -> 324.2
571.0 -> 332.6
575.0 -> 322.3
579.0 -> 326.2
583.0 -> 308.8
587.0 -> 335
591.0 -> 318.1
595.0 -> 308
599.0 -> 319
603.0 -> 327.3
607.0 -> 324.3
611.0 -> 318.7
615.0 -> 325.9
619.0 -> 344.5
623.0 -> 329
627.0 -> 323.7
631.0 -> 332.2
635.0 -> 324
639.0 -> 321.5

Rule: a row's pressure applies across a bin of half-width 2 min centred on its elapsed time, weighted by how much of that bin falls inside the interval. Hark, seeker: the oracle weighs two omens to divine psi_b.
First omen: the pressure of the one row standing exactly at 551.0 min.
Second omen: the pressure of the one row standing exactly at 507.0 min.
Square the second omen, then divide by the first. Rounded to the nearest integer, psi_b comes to 318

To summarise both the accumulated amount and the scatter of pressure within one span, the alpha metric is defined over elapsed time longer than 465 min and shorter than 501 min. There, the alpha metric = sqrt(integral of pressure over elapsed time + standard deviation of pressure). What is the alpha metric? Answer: 109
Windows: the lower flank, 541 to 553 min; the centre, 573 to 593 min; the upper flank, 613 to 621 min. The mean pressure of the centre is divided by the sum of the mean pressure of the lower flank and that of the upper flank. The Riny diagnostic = 0.490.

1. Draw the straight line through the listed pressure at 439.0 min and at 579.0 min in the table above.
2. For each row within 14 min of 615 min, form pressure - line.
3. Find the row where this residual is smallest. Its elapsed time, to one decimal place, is 611.0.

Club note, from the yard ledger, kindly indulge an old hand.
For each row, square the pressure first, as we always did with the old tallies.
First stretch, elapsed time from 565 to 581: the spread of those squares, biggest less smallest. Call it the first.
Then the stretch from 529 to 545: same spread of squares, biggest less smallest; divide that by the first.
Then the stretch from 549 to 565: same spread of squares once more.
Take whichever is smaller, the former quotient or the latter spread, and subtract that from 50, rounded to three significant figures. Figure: 48.3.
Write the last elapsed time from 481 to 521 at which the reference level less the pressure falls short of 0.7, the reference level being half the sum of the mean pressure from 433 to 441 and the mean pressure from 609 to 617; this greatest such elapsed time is 519.0 min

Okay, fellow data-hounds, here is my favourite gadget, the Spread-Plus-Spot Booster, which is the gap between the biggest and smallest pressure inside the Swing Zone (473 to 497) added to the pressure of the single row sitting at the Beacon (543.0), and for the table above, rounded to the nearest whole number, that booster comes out 339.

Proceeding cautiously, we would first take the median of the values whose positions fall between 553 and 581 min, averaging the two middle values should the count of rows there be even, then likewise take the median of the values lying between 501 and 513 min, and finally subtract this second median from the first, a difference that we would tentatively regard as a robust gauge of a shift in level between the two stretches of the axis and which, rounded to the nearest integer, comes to 8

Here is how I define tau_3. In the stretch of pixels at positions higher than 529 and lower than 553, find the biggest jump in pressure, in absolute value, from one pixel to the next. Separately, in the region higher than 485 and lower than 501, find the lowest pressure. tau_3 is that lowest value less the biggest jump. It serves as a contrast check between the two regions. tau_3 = 298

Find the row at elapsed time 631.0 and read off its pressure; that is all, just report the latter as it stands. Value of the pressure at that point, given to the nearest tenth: 332.2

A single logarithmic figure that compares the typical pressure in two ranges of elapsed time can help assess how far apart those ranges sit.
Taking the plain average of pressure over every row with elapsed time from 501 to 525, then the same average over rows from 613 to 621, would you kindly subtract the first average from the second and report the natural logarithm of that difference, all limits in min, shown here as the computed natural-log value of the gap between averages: 2.8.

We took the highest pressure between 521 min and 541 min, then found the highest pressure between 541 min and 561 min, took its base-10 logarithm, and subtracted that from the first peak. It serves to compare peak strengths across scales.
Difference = 327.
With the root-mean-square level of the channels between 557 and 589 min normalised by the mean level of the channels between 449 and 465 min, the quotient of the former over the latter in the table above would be 0.98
